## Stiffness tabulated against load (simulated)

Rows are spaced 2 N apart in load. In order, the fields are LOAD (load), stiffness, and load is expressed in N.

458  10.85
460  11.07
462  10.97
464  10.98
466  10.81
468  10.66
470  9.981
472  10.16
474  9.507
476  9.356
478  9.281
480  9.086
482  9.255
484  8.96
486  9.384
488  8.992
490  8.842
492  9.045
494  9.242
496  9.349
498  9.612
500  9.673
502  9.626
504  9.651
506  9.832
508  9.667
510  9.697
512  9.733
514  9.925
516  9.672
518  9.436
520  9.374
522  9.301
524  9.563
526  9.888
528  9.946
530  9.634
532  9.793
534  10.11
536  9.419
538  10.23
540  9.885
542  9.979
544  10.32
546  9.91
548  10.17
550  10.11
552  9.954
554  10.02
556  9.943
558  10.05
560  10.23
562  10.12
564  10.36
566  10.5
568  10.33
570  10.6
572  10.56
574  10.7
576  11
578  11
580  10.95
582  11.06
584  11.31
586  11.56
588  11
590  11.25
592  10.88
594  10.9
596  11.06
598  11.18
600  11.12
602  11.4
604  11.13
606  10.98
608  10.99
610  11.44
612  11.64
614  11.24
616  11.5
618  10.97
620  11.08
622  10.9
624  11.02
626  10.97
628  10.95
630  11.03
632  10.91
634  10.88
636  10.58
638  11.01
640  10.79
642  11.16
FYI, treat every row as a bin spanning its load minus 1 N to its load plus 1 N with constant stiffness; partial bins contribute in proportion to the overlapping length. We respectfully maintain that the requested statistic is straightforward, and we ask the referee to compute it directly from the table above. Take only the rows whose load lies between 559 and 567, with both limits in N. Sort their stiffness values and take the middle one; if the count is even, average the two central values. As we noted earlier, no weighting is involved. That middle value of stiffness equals 10.3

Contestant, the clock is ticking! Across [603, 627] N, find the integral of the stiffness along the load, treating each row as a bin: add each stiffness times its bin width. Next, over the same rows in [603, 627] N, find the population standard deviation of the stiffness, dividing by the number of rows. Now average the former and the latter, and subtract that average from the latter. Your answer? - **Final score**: -134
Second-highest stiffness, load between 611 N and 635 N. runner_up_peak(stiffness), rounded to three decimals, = 11.500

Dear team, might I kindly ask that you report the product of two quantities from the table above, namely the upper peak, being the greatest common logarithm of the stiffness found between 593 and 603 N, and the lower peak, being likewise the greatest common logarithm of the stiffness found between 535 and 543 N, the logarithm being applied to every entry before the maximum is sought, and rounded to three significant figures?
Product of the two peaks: 1.07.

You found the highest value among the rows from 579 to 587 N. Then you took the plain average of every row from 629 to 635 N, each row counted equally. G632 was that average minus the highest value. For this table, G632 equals -0.62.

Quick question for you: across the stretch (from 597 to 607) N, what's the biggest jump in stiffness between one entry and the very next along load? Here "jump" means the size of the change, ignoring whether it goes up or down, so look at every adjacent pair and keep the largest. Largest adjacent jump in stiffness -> 0.28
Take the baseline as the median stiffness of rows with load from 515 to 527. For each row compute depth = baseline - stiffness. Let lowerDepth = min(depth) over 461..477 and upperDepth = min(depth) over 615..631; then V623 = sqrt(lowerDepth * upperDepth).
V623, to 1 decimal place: 1.7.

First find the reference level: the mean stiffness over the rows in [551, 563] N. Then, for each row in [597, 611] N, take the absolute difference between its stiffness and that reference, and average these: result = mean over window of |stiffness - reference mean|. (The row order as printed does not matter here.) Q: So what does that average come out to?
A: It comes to 1.12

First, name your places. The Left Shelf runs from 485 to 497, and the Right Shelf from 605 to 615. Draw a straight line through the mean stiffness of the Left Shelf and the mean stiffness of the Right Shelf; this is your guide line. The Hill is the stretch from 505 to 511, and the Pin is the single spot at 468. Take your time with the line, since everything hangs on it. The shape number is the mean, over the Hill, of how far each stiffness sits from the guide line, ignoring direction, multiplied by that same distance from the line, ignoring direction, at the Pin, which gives 0.55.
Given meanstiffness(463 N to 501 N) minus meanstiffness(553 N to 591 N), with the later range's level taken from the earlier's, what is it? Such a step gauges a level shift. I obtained -1.07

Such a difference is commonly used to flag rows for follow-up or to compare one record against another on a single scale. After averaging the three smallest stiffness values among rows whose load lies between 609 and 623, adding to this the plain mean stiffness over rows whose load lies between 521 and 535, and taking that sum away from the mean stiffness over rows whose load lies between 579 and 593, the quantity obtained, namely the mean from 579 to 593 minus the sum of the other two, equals -9.6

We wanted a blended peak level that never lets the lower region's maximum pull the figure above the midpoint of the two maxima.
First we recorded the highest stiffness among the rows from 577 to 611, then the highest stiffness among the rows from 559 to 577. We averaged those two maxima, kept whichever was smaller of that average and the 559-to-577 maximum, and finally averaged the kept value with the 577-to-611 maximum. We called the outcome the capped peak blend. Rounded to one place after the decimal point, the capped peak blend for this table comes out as 11.3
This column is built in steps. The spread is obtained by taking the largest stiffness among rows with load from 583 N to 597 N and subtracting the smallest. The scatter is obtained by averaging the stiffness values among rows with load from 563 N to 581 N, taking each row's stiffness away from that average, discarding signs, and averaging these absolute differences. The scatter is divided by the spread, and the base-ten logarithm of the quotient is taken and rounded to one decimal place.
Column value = -0.5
